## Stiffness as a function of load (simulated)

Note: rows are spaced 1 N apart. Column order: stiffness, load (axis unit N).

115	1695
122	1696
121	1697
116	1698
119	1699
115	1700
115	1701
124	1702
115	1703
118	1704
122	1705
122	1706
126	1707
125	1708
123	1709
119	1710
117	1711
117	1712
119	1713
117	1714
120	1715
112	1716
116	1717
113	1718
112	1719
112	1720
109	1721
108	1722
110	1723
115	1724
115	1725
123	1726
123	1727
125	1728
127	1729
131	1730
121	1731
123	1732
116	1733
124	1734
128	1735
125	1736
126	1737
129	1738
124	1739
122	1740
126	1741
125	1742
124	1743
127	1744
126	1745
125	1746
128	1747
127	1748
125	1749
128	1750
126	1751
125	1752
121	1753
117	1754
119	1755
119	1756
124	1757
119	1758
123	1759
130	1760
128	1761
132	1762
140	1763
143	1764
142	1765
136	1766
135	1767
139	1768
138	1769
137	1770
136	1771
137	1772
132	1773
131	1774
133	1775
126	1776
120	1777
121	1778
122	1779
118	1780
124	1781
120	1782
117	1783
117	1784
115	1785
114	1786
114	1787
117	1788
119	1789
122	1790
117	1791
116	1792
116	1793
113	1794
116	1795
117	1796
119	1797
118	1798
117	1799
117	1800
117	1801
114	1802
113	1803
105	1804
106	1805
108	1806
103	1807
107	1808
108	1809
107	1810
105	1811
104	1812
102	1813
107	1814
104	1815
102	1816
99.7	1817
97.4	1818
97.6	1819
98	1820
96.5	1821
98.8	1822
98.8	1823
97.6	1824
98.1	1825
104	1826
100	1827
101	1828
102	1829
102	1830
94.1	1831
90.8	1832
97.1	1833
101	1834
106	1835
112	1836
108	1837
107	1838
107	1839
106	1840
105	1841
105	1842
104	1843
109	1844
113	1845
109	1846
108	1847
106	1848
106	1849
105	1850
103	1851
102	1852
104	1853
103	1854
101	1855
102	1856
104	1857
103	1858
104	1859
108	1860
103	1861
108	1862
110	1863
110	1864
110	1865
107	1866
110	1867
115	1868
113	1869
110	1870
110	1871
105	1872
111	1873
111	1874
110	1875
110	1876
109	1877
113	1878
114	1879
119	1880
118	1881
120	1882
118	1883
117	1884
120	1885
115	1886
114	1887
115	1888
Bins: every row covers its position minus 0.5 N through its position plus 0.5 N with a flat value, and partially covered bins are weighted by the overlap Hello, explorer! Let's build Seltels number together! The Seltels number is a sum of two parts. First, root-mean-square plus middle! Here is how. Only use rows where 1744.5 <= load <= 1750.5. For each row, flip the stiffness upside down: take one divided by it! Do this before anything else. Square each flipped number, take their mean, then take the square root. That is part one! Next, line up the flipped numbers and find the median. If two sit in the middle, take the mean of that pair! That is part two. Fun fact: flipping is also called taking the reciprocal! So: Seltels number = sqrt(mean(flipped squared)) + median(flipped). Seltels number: 0.0158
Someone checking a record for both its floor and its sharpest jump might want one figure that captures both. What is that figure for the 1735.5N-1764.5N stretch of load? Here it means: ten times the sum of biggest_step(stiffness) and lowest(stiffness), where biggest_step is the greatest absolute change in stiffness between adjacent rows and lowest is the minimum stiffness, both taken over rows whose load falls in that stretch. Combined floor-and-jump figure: 1250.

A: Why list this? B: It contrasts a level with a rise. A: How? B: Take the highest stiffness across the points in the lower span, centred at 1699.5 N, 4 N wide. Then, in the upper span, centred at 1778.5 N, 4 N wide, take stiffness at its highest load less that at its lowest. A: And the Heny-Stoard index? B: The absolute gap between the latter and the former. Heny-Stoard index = 121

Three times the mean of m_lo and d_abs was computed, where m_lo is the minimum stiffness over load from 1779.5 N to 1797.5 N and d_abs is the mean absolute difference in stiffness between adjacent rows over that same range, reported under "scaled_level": 173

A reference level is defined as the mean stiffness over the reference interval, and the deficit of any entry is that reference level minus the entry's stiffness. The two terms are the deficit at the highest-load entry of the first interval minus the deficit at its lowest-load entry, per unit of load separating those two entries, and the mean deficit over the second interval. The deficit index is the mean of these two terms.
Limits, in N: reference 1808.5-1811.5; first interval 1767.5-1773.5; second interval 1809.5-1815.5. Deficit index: 1.6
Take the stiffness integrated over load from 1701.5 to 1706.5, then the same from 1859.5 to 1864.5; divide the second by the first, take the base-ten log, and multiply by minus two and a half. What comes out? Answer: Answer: 0.12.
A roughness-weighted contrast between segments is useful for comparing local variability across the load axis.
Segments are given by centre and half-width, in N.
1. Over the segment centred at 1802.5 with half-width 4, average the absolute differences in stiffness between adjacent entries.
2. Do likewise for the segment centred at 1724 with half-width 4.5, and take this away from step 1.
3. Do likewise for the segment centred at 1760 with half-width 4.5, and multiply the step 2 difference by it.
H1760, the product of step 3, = -2.3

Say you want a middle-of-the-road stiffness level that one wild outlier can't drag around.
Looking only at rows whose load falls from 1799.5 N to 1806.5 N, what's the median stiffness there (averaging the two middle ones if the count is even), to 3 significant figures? 113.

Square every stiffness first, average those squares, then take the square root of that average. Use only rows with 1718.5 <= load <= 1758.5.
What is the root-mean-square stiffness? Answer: 122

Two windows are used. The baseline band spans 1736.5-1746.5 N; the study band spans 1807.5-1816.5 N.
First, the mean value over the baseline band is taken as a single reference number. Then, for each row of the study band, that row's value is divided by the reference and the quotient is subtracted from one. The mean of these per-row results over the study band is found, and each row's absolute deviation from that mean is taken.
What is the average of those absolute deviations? 0.015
